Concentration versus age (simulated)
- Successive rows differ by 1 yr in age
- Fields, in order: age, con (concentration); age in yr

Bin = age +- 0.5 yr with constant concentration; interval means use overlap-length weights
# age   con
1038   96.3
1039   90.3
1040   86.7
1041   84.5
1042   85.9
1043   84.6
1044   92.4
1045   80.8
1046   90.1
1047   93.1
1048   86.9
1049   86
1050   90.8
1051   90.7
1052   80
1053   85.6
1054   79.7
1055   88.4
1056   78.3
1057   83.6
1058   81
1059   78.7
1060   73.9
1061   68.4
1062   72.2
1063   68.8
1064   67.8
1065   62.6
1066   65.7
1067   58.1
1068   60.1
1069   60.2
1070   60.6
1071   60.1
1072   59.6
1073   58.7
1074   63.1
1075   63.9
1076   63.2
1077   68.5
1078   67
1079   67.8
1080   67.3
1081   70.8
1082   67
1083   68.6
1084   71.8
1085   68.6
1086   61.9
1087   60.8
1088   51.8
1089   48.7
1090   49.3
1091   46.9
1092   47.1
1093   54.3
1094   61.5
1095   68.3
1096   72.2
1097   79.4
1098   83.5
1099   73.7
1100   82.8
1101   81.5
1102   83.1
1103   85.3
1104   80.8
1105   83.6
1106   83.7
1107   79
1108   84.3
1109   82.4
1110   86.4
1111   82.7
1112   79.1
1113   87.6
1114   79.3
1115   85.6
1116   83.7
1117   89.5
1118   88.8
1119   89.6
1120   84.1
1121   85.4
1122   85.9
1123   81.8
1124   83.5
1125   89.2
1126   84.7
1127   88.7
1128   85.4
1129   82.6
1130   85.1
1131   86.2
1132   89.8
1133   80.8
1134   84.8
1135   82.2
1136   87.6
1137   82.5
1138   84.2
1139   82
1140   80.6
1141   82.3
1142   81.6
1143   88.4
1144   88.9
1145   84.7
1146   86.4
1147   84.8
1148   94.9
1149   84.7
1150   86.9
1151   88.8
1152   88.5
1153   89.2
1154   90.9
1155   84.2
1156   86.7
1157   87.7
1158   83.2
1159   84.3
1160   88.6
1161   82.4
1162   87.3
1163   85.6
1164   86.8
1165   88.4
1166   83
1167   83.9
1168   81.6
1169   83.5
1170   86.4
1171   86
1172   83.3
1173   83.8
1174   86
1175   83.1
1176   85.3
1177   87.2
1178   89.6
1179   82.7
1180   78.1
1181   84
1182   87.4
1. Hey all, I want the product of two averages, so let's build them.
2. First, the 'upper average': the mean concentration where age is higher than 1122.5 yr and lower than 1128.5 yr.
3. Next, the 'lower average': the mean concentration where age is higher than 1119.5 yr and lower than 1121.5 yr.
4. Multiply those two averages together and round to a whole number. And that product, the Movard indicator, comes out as 7250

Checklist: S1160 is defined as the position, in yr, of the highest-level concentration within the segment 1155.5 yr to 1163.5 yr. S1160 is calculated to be 1160 yr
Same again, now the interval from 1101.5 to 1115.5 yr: 1113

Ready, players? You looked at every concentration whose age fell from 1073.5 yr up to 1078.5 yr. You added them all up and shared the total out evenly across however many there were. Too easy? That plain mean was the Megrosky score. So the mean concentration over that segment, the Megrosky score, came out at 65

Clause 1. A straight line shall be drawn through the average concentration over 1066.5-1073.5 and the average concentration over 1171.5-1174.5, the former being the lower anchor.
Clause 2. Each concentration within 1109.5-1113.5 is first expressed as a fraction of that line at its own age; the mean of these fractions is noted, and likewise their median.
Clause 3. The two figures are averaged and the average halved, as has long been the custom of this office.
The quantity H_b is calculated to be 0.61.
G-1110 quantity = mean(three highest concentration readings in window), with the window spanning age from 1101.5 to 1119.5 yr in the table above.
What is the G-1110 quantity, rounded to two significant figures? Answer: 89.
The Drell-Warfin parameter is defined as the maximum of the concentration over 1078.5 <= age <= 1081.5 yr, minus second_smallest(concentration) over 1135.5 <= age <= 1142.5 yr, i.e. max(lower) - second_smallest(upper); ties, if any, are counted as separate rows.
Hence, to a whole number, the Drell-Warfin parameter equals -11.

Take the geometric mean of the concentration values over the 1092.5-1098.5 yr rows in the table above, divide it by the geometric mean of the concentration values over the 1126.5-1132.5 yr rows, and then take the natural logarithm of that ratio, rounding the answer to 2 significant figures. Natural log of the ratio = -0.22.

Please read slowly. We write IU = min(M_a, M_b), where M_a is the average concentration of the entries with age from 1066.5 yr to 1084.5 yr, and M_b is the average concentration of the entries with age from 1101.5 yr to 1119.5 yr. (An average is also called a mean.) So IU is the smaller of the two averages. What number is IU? 64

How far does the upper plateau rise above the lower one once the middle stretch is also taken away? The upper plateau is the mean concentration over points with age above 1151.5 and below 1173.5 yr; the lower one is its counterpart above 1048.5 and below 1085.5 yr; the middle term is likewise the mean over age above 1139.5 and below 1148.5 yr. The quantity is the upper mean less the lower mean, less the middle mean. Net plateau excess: -71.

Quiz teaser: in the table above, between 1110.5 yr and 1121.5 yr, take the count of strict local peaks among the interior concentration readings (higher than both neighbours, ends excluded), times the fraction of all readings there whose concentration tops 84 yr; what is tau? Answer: 2.5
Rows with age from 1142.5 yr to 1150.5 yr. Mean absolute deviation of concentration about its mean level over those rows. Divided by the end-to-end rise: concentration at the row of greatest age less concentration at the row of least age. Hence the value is -1.6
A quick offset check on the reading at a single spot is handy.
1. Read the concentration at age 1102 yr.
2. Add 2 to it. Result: 85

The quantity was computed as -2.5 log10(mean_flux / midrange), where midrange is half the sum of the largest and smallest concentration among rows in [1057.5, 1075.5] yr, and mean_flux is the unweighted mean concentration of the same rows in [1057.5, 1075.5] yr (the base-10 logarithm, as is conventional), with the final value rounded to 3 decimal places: 0.061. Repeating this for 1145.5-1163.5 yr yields 0.021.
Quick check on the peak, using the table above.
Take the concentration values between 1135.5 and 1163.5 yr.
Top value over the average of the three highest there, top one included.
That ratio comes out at 1.04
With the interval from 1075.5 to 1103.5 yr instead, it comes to 1.02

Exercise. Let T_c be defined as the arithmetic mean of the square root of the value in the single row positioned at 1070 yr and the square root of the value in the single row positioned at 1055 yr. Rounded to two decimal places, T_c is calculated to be 8.59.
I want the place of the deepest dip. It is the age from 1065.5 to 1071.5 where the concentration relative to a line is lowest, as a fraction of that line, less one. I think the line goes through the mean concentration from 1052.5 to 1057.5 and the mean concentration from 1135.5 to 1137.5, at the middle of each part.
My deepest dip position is 1067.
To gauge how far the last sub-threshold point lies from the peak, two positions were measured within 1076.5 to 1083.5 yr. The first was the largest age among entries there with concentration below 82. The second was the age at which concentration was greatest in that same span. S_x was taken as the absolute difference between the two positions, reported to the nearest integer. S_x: 2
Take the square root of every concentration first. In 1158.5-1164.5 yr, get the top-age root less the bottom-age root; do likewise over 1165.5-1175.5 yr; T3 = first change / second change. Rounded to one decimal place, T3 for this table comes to 24.6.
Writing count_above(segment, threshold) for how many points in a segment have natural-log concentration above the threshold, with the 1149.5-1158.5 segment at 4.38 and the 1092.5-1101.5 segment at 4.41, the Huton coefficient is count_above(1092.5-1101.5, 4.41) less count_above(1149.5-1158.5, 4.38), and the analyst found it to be -7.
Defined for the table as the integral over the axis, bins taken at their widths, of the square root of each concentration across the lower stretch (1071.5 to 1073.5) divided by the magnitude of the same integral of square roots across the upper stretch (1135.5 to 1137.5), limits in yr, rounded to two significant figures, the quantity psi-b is 0.83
